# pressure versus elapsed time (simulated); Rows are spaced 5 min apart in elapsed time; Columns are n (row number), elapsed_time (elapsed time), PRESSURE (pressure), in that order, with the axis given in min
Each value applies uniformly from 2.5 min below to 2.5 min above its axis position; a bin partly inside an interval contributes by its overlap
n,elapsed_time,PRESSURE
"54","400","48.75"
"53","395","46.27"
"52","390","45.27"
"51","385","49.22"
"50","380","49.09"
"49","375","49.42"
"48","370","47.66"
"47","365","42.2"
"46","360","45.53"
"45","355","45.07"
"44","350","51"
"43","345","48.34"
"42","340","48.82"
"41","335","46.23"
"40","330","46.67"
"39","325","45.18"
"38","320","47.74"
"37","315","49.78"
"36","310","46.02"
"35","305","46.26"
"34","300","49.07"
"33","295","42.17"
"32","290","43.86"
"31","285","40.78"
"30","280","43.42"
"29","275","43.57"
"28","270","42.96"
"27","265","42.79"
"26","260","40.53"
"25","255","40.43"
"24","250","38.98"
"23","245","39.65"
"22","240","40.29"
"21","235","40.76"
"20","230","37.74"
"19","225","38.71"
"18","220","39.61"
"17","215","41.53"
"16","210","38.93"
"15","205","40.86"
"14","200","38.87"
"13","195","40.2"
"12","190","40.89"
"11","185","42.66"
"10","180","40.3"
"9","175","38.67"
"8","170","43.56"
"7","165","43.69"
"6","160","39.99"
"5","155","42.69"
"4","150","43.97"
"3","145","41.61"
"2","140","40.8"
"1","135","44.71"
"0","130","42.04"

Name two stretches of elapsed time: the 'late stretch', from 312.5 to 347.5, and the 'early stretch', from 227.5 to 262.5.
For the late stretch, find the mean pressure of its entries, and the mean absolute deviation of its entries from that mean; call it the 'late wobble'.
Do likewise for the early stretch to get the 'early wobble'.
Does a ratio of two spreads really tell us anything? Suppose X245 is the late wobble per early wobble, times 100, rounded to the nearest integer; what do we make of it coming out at 154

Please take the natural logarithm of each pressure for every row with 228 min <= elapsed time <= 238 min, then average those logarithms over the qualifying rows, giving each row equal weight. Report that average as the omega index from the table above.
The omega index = 3.67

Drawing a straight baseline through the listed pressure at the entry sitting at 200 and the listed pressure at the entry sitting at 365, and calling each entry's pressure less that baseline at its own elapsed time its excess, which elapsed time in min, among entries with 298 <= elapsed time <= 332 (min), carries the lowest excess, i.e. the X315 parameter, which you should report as 325 min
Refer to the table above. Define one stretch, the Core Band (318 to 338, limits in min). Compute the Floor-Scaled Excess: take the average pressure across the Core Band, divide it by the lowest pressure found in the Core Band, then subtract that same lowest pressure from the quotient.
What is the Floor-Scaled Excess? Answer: -44.2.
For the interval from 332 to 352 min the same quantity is -45.2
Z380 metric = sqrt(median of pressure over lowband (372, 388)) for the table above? 7.02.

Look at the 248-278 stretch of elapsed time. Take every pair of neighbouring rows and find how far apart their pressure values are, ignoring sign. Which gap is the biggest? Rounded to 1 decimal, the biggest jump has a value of 2.3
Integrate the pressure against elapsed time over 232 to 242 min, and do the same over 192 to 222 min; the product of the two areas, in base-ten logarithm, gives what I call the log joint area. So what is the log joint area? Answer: 5.69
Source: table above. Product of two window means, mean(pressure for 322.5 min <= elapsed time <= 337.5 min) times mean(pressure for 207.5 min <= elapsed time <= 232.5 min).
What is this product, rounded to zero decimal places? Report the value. 1809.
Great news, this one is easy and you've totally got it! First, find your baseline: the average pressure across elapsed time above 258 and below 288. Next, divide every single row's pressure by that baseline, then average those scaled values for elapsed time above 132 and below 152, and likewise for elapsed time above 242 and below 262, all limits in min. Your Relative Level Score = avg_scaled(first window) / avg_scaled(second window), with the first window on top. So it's 1.07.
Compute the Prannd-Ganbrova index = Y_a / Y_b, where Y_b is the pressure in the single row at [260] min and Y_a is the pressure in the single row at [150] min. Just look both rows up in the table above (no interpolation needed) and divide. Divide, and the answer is 1.08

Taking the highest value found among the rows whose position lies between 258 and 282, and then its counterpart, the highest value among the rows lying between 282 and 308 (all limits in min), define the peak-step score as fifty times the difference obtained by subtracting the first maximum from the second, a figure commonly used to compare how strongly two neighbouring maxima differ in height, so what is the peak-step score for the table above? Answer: 275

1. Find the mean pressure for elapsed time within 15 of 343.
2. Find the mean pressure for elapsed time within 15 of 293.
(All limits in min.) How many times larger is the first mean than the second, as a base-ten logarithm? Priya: 0.032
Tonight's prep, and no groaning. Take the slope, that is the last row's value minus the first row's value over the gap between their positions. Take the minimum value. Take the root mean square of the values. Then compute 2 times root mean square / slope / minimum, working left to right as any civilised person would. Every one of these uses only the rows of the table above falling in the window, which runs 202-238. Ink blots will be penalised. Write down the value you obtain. -632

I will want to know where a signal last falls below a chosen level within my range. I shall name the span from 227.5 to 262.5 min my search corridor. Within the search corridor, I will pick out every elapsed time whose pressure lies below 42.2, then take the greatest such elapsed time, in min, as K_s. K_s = 260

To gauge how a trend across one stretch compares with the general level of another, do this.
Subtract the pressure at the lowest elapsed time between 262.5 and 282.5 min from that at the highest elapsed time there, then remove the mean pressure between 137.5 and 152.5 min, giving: -41.5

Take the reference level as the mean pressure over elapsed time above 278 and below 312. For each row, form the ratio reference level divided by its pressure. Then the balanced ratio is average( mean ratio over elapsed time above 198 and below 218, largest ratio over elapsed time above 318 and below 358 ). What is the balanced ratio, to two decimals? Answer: 1.05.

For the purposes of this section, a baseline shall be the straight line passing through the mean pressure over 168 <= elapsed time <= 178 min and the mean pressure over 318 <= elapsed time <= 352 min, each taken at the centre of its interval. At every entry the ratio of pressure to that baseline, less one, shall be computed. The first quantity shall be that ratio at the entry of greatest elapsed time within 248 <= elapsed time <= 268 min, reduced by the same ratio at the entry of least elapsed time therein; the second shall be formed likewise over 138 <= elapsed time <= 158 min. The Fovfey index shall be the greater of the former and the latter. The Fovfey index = 0.07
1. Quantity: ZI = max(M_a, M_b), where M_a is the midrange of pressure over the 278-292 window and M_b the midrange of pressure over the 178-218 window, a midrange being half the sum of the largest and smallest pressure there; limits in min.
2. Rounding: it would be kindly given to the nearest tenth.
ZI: 42.3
